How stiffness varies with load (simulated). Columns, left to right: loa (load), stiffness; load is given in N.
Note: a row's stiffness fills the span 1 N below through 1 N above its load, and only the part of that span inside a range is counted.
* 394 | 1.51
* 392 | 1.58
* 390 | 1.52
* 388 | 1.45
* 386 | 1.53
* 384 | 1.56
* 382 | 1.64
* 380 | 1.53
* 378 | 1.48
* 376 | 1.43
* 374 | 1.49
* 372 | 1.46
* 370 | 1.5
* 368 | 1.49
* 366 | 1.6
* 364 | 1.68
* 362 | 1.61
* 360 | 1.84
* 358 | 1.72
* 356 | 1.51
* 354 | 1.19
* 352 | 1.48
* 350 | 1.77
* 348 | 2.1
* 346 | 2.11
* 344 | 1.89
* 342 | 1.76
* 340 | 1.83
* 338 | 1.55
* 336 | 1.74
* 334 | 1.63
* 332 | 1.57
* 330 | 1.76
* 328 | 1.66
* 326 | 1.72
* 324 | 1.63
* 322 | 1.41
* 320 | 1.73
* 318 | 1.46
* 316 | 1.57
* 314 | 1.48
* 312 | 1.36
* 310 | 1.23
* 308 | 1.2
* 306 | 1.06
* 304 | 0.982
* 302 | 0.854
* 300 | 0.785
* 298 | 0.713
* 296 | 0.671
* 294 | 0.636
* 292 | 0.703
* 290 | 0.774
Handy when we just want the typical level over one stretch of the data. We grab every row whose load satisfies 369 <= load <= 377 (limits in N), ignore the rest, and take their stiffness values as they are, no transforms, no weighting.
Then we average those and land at 1.5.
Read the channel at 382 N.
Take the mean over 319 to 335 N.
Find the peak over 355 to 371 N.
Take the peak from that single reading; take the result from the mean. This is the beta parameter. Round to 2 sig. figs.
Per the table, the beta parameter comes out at 1.8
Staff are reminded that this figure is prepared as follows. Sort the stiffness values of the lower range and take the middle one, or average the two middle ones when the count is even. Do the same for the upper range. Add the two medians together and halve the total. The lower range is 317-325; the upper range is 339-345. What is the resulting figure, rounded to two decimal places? 1.69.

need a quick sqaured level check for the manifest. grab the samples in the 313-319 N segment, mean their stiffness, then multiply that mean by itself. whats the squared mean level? 2.26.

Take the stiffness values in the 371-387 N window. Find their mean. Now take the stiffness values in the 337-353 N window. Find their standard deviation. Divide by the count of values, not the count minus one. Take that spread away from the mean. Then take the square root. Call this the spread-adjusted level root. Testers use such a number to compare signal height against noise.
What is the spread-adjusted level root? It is 1.14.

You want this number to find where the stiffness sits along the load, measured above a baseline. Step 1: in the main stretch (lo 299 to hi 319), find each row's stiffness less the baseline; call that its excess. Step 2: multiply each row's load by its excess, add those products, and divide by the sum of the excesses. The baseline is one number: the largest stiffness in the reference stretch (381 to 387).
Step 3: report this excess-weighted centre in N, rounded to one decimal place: 305.7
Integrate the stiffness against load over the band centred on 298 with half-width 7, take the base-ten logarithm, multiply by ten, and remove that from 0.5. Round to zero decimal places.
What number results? -10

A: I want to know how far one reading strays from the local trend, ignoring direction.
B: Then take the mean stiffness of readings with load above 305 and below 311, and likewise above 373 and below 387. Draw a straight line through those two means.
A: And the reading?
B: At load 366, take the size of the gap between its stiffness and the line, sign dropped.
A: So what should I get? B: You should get 0.15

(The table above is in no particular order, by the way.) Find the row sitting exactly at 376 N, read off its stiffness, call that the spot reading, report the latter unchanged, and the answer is 1.43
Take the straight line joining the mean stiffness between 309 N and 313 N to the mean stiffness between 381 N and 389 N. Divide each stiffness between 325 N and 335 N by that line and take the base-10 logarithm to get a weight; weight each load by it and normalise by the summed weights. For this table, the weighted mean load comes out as 329.6 N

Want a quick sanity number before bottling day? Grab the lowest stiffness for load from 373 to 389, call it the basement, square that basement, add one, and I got 3.04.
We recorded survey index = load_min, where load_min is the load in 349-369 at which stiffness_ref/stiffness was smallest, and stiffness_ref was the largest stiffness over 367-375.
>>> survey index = 360 N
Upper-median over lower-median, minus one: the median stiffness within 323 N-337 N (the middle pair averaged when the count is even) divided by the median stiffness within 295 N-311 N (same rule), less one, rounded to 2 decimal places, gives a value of 0.81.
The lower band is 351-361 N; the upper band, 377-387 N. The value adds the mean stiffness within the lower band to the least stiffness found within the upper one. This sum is 3.03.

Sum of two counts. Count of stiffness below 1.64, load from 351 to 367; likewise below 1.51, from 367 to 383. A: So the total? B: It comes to 11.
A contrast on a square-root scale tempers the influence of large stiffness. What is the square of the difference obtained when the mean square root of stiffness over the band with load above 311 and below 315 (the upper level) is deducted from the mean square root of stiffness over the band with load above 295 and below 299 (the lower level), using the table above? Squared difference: 0.129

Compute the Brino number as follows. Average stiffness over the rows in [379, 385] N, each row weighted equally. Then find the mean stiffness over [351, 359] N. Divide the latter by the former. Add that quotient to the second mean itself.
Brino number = 2.41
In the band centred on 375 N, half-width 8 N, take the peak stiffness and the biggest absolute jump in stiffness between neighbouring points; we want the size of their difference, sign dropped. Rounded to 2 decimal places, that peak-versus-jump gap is 1.53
